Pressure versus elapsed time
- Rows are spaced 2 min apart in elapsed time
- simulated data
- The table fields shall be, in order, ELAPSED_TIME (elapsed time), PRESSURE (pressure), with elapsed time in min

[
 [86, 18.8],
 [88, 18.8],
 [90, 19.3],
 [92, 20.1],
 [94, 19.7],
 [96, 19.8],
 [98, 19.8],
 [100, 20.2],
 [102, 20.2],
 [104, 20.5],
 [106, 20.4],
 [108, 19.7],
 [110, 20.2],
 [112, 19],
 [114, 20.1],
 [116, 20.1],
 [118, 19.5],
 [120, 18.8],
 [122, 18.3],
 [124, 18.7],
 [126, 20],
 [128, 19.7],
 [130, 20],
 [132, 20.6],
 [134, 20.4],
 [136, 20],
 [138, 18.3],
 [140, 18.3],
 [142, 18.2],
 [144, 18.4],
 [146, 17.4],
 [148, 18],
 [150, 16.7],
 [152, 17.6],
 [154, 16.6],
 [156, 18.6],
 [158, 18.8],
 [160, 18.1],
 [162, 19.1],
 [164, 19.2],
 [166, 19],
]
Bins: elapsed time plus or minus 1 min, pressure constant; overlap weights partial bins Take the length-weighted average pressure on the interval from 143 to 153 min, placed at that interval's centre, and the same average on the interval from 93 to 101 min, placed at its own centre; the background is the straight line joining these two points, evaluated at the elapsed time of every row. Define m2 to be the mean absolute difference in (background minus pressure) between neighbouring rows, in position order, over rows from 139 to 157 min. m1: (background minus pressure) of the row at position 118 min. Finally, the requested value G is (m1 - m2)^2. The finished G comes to 2.1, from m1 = -0.6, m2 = 0.89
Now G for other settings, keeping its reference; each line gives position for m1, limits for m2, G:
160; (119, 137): 2.3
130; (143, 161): 6.5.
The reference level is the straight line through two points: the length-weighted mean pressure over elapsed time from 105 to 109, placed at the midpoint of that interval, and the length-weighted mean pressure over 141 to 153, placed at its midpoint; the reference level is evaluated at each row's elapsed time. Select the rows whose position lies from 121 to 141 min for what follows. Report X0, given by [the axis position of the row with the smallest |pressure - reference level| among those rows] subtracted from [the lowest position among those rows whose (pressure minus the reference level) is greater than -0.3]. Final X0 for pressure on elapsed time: -12 min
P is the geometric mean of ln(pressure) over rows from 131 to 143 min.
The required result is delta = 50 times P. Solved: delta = 147.9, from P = 2.96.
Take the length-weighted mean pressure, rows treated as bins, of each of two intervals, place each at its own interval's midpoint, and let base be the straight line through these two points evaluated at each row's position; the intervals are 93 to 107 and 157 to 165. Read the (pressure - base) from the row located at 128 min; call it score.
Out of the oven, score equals 0.2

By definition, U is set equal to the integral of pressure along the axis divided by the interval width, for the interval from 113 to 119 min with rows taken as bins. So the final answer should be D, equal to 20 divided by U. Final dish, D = 1.01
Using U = 19.9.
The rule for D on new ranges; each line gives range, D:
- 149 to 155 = 1.18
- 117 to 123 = 1.06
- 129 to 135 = 0.98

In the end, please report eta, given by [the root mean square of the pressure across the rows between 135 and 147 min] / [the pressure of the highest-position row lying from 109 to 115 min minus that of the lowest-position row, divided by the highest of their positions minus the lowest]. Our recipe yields -738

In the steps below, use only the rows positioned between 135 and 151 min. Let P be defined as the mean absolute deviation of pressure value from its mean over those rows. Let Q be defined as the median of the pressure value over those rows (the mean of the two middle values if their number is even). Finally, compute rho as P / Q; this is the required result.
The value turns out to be 0.033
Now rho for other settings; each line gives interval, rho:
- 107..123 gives 0.029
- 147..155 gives 0.034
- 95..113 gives 0.018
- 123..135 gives 0.023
